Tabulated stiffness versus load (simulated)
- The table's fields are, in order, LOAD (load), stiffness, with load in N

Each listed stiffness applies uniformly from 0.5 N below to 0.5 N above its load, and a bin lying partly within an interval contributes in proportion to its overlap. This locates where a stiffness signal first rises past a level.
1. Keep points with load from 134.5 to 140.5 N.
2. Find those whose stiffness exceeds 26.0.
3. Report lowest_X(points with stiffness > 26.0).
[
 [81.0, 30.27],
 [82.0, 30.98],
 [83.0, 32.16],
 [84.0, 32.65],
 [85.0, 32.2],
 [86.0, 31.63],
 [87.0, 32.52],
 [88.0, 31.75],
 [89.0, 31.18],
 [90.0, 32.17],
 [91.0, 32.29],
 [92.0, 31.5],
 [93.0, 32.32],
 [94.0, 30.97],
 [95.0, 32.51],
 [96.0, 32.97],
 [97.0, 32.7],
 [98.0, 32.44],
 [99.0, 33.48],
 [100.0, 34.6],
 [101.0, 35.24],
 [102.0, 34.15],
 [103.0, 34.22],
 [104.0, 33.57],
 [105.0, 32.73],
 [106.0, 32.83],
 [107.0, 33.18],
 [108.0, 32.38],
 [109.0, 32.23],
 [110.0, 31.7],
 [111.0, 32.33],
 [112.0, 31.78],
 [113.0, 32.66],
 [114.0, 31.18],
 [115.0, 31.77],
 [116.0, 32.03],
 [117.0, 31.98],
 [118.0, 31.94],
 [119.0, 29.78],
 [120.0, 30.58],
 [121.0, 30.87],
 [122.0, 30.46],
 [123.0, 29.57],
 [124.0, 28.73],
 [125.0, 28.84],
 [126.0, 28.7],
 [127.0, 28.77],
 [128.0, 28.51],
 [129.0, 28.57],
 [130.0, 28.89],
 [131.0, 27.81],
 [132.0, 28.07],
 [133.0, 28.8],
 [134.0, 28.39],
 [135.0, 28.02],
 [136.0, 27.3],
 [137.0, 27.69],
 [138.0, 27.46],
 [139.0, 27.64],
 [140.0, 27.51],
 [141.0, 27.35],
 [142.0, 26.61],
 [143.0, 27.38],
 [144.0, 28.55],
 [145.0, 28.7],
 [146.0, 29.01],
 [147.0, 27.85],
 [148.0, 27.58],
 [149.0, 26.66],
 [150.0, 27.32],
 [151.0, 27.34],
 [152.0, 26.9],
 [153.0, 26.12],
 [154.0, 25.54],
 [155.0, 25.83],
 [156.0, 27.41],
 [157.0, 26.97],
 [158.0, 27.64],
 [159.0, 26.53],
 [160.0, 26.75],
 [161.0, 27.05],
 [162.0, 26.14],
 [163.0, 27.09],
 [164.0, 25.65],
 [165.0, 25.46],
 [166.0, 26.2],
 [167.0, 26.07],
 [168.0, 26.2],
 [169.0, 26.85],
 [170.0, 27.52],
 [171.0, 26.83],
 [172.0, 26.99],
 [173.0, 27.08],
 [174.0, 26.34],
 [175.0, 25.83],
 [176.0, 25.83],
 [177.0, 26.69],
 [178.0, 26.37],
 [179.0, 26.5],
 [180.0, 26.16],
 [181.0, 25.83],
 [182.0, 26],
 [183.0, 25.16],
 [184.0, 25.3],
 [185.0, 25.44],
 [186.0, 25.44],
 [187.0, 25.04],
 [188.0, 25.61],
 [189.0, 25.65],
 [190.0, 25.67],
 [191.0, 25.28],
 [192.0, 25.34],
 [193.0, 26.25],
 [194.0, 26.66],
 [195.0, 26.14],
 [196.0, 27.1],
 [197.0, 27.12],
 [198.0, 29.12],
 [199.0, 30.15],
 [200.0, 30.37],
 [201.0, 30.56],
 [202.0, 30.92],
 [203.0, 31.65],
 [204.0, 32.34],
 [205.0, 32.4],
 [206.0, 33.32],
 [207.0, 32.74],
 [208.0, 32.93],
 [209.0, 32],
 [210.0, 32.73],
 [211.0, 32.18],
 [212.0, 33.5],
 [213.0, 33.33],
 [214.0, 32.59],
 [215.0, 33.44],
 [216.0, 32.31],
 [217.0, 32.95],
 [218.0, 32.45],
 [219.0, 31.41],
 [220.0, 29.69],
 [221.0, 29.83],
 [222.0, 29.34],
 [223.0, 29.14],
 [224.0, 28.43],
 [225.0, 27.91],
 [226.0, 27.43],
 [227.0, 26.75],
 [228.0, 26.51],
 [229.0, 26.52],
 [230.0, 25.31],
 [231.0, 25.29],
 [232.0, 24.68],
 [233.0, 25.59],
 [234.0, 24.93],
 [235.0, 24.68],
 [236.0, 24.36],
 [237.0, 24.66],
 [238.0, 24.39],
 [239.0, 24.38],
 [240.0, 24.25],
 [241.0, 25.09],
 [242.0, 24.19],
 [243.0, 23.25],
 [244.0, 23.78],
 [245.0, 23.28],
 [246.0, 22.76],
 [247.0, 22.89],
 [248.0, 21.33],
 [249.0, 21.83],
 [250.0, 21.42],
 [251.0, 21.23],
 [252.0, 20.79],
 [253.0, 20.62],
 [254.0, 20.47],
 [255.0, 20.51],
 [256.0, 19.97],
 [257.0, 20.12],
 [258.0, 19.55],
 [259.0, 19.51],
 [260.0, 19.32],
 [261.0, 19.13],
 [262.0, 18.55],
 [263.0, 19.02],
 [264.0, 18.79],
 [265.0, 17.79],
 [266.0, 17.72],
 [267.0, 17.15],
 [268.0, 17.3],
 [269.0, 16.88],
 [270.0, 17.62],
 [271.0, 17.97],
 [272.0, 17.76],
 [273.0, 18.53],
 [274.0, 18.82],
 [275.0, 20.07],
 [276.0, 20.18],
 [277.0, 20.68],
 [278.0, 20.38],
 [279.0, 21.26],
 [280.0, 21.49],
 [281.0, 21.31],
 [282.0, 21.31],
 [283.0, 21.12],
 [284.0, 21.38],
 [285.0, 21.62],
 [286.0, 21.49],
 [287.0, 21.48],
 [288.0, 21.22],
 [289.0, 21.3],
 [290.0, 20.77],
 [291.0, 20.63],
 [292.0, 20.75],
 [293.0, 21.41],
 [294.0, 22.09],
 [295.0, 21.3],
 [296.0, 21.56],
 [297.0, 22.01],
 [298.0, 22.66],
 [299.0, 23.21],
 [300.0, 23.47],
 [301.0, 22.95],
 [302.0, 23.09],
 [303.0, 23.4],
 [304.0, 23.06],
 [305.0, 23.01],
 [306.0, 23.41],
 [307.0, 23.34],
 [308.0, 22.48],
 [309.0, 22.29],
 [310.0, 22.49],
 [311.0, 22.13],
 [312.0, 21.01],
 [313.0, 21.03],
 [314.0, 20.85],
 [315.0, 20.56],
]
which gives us 135.0 N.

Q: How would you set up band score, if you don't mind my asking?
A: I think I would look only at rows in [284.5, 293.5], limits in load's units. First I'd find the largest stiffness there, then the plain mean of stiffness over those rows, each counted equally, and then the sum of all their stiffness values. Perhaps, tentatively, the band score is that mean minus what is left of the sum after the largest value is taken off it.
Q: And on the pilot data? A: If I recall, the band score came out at -148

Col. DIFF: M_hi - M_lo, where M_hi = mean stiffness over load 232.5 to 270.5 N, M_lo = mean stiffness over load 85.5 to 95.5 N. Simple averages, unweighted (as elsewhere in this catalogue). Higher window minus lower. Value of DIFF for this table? -11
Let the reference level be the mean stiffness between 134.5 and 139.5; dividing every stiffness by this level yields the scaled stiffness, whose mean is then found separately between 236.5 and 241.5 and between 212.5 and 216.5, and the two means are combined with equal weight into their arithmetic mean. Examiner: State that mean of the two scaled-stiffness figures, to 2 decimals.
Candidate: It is 1.04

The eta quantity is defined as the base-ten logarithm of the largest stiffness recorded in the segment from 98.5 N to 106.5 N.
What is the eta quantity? 1.55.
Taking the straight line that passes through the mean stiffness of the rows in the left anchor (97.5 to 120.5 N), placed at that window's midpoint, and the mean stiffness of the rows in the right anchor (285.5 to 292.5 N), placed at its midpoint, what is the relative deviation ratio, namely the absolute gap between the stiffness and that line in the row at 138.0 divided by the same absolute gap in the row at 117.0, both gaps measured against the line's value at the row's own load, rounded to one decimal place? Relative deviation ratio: 49.1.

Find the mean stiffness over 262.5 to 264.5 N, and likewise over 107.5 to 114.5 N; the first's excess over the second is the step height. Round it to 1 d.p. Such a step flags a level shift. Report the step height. -13.1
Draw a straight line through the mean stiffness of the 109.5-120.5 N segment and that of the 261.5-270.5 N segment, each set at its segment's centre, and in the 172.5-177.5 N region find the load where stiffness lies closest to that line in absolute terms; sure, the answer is 174.0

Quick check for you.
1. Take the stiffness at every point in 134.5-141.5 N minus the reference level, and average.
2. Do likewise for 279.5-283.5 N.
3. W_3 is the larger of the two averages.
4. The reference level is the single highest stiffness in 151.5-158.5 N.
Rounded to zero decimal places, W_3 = 0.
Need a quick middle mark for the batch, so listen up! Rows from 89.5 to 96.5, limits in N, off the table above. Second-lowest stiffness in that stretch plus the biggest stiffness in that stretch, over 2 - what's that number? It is 32.2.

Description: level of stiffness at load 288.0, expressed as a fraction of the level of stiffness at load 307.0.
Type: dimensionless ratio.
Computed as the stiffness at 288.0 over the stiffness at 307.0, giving 0.91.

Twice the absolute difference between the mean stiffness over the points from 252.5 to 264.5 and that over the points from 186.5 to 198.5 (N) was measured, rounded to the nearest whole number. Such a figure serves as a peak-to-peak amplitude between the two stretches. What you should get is 13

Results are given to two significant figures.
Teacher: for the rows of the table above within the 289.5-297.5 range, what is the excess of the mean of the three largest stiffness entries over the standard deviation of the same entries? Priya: 21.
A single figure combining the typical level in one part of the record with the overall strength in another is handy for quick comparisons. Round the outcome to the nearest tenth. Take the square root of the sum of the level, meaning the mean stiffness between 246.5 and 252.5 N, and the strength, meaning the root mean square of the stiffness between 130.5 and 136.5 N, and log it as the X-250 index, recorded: 7.0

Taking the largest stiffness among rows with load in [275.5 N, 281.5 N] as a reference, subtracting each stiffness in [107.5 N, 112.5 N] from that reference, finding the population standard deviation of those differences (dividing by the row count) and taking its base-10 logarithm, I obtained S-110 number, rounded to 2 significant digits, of -0.54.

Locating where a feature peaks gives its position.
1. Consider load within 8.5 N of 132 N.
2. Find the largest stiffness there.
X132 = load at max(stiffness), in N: 130.0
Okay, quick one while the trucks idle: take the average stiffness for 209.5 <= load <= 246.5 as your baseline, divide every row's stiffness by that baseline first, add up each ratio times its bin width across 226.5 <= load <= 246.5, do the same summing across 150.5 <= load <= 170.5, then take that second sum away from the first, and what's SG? -1.3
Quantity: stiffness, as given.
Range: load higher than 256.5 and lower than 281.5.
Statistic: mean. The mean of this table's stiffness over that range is 19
